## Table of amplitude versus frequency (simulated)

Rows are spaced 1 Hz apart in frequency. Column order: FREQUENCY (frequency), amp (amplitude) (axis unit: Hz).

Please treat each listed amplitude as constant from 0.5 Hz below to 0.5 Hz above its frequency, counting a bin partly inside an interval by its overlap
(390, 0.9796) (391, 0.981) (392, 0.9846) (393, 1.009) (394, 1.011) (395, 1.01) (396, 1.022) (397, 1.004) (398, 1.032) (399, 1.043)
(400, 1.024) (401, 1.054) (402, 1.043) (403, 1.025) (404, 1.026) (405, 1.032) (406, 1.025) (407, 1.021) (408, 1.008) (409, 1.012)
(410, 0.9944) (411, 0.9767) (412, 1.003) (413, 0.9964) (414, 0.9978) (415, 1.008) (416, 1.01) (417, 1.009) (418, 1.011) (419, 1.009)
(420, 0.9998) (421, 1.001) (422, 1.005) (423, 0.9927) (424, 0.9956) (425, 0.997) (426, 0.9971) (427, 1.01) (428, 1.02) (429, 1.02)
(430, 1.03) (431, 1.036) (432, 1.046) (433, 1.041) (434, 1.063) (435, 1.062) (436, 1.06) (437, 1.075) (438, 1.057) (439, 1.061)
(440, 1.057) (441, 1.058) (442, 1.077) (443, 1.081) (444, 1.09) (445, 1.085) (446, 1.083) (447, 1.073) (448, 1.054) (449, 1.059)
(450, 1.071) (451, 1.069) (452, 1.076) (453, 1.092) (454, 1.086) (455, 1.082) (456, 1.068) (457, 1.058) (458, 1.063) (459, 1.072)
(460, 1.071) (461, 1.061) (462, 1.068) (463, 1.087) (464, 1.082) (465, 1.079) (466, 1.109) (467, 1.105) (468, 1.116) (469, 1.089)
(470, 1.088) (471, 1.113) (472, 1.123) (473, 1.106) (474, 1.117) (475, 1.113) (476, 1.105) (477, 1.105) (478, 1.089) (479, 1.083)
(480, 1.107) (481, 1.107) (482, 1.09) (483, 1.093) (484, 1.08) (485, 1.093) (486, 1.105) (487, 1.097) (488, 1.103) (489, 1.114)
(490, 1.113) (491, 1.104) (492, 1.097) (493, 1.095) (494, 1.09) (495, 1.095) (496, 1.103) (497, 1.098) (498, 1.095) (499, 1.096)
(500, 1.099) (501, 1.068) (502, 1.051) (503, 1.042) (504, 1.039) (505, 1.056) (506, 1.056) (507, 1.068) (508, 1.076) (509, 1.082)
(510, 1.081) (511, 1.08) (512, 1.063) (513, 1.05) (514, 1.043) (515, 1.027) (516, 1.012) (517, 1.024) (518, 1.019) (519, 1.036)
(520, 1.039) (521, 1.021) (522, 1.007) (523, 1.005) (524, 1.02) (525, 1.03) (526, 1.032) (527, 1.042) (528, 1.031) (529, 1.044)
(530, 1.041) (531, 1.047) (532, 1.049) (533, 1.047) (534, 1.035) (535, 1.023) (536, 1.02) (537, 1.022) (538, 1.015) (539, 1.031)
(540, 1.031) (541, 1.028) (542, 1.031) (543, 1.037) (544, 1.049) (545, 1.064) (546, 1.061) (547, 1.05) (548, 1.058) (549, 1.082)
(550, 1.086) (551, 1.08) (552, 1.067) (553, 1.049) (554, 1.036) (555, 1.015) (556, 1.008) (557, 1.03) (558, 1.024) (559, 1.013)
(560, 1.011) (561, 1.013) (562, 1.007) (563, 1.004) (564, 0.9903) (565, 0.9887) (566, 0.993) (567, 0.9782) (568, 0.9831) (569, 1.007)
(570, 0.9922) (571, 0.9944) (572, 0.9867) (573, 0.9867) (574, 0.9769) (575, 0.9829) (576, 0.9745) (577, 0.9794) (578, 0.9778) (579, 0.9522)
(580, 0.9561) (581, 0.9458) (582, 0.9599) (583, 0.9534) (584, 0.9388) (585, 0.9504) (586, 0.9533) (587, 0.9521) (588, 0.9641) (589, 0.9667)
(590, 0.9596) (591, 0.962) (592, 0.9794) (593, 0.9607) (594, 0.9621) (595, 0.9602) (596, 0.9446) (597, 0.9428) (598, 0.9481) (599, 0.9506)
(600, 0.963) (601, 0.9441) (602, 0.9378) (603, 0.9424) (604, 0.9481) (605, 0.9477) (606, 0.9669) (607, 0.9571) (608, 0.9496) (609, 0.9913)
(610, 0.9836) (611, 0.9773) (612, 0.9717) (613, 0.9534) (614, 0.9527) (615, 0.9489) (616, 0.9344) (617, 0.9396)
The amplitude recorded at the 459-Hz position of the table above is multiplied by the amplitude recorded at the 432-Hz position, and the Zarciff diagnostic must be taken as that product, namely 1.12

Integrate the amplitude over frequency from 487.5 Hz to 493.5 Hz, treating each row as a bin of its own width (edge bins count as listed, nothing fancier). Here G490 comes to 6.63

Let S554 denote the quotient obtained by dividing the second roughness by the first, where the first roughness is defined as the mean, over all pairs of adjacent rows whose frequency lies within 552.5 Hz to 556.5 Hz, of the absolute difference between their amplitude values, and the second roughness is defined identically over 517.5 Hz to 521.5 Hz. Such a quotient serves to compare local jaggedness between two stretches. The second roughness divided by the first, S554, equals 0.9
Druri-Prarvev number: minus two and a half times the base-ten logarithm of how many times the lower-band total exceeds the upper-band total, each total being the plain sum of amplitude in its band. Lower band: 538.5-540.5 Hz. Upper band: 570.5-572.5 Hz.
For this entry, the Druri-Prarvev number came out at -0.043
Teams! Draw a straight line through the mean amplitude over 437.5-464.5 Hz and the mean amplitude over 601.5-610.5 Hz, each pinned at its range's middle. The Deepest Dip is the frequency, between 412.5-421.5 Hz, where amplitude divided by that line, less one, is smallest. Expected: 413 Hz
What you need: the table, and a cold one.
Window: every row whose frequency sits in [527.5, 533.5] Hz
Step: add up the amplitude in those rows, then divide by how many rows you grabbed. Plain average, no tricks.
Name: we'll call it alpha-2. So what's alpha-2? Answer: 1.04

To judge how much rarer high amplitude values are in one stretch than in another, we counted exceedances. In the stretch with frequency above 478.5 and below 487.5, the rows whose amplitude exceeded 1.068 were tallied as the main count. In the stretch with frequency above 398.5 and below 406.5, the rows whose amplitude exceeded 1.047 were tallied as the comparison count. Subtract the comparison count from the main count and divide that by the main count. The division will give 0.89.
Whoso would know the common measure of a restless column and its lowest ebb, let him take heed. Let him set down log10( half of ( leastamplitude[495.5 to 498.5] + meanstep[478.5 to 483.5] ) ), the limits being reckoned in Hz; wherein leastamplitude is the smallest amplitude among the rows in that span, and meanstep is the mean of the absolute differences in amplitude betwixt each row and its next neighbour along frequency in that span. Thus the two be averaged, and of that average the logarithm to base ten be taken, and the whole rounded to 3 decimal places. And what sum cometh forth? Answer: -0.257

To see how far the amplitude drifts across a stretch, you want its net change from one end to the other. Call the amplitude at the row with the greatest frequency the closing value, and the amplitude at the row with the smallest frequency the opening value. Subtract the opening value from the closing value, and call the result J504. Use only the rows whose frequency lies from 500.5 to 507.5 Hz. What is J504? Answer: 0.00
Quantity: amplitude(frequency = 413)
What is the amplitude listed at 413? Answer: 0.9964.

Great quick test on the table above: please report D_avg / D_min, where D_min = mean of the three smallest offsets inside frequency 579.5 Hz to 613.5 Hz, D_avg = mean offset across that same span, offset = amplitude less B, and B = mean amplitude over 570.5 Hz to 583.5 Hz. 0.4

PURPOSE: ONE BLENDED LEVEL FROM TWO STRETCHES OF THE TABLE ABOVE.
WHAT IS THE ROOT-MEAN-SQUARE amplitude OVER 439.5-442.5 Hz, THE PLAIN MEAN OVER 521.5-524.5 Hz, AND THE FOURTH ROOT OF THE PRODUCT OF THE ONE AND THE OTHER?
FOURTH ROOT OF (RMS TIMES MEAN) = 1.02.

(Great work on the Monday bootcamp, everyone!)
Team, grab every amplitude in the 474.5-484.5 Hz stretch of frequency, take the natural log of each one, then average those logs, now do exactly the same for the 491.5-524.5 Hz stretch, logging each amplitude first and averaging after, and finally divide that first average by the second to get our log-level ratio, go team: 1.6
